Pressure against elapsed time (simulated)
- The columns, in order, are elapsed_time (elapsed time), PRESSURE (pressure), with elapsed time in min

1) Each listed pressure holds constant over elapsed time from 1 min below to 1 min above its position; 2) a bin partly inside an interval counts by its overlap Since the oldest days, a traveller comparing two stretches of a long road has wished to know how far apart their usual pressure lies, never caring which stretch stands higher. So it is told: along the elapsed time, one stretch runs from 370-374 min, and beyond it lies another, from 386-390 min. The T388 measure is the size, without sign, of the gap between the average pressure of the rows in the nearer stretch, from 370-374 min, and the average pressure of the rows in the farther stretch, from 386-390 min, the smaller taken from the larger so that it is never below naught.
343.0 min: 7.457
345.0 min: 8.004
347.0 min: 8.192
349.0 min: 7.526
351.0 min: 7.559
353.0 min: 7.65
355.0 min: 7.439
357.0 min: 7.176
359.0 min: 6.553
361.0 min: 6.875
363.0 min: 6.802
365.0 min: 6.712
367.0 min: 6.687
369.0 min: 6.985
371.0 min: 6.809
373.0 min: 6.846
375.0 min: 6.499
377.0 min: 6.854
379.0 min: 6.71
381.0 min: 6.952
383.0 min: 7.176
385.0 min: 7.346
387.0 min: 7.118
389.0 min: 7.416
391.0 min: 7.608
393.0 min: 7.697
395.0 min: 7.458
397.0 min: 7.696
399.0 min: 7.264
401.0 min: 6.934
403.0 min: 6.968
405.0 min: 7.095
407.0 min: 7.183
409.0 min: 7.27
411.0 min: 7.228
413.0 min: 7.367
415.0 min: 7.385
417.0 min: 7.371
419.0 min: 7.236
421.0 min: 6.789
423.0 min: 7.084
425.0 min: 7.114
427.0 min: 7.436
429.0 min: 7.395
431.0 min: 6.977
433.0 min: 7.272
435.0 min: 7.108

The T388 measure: 0.44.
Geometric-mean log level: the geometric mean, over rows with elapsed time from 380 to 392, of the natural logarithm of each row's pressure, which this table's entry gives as 1.98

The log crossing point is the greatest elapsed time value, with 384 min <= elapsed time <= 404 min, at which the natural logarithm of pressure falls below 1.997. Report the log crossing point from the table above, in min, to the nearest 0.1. 403.0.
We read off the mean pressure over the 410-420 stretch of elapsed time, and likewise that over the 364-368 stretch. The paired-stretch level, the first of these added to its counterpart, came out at 14.0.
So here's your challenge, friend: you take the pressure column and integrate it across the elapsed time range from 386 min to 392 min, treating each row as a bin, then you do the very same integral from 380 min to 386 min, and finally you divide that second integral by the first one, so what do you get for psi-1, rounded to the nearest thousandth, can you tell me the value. 0.970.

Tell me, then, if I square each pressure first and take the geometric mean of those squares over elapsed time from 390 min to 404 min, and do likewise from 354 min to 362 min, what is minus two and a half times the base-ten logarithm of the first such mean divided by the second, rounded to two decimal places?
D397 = -0.11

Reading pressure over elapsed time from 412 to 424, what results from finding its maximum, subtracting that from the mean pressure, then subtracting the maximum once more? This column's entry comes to -7.56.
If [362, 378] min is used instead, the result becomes -7.20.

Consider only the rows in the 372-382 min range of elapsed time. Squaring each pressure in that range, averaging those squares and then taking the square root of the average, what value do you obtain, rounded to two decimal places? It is 6.77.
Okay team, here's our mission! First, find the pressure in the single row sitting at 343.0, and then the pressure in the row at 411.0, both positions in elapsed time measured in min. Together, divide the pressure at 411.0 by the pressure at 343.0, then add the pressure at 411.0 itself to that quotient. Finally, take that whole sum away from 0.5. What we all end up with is -7.70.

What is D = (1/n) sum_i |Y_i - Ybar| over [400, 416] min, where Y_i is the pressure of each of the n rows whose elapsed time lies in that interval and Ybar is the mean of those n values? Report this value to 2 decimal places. 0.13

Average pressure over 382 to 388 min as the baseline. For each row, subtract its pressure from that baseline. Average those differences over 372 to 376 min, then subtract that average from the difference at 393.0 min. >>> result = -1.0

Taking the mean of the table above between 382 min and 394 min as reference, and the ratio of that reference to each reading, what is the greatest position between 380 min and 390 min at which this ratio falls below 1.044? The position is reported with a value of 389.0 min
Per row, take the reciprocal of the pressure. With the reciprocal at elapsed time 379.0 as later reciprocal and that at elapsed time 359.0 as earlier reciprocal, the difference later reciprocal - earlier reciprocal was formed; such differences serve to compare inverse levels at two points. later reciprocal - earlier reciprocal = -0.0036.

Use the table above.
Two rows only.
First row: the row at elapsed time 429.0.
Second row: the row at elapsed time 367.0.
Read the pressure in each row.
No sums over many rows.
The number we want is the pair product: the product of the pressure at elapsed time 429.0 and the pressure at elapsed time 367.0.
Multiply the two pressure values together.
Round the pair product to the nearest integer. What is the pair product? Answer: 49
